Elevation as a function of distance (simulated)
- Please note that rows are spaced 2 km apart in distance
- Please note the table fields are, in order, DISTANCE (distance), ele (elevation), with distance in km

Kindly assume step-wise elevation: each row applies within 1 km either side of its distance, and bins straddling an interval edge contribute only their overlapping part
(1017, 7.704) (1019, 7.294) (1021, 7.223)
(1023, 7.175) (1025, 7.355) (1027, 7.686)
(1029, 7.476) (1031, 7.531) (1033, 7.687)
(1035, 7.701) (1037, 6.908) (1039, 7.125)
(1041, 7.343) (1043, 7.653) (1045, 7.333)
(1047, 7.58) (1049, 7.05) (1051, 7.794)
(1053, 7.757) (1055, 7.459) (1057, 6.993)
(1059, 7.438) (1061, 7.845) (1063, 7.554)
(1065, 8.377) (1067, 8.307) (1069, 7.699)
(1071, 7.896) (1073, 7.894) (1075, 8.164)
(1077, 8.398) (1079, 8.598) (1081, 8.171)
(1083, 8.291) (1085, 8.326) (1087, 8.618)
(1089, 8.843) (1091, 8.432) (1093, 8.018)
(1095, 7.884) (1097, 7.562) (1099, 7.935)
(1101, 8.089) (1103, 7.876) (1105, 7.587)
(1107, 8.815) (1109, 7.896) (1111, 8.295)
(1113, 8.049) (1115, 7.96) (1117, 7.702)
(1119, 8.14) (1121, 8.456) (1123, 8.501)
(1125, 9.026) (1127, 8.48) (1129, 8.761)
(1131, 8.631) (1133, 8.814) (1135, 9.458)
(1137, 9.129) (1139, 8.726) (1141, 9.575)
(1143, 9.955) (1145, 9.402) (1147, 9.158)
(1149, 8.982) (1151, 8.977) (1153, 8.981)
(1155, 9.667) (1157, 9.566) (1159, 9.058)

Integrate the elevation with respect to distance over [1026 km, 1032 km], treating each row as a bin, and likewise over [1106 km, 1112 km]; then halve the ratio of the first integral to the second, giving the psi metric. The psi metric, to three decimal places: 0.454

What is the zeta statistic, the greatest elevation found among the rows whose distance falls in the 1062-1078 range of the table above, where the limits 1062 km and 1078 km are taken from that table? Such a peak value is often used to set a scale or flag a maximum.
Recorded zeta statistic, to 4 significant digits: 8.398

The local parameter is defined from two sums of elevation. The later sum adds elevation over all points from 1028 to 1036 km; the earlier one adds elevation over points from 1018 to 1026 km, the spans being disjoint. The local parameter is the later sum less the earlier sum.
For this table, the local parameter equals 1.3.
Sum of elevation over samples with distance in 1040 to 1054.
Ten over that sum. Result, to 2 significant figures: 0.19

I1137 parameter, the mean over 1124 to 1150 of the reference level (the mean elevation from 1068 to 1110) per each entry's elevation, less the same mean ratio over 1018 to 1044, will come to -0.204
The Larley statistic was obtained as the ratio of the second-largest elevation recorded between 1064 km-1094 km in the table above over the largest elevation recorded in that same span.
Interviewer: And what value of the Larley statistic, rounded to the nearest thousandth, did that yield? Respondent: 0.975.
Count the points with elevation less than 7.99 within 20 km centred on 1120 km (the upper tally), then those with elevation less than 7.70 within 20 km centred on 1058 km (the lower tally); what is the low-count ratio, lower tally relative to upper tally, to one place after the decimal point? 2.5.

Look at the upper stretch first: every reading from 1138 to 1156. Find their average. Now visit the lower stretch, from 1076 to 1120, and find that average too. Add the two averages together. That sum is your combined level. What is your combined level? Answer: 17.4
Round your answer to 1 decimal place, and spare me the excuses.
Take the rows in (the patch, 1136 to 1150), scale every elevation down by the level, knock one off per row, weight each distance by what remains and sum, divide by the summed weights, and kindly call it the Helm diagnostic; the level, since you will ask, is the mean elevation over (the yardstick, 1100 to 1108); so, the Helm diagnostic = 1143.1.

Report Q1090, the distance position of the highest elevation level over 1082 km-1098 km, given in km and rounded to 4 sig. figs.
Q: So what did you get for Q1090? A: 1089 km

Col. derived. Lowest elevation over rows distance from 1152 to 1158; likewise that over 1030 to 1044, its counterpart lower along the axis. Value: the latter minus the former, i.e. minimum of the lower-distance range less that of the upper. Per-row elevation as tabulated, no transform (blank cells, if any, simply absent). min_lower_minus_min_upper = -2.1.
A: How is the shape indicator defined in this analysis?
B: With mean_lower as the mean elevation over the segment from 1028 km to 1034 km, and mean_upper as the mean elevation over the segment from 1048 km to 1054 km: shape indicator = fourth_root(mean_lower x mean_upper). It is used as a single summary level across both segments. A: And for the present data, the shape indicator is 2.75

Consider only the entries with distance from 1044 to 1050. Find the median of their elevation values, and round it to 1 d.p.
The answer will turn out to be 7.3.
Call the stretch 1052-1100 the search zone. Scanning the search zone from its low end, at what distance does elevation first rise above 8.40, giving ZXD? 1079 km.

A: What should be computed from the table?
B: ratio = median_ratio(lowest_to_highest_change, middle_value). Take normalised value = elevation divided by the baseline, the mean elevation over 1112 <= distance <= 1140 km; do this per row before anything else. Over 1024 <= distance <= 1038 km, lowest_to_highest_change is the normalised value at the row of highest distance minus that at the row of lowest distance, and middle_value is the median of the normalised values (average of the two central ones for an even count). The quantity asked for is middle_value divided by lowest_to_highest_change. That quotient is -17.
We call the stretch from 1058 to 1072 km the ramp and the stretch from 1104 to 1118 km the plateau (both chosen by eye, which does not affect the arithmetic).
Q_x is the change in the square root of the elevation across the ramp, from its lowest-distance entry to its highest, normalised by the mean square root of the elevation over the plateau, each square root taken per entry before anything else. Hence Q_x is 0.029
